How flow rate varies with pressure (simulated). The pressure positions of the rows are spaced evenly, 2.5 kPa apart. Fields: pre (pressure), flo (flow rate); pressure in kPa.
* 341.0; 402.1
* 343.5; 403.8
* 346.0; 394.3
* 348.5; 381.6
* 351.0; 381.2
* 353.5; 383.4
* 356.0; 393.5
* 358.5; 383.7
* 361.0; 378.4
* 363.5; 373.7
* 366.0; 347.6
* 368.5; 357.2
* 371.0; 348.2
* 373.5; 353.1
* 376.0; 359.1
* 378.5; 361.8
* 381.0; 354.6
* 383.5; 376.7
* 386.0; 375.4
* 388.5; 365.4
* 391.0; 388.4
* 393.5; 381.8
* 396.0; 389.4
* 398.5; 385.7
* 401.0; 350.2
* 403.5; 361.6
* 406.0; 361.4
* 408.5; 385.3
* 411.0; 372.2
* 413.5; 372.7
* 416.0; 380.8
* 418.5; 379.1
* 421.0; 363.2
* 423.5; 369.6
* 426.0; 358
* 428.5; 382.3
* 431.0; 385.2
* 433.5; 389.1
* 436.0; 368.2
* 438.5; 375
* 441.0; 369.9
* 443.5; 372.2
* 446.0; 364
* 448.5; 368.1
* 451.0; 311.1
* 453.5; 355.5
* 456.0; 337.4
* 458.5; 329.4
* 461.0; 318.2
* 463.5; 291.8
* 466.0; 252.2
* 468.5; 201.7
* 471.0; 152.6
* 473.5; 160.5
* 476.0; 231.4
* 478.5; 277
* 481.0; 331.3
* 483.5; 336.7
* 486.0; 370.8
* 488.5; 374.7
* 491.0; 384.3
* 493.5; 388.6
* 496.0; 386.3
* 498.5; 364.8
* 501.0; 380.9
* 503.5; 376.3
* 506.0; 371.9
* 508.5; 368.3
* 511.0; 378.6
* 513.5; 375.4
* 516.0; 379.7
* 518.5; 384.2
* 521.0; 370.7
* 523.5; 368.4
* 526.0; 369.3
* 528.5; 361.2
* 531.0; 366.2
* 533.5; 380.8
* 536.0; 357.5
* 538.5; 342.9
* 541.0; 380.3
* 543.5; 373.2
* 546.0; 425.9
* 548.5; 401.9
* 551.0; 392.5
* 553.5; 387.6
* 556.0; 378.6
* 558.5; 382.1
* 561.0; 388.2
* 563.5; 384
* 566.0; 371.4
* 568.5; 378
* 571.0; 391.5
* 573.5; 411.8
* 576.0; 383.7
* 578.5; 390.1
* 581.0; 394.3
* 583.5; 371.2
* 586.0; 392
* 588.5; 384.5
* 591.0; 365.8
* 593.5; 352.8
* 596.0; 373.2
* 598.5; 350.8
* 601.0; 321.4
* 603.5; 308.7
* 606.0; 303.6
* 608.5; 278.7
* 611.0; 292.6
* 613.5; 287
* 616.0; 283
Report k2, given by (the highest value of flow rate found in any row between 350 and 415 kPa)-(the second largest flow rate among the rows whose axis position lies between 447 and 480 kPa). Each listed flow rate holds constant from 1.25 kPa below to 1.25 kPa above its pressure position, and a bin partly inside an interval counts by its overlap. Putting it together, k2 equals 38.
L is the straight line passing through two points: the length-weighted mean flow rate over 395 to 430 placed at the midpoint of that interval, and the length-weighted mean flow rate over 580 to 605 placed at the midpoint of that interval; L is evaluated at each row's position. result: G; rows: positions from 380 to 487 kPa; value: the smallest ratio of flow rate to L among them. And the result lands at 0.41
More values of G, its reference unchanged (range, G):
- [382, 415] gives 0.94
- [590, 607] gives 0.84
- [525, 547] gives 0.94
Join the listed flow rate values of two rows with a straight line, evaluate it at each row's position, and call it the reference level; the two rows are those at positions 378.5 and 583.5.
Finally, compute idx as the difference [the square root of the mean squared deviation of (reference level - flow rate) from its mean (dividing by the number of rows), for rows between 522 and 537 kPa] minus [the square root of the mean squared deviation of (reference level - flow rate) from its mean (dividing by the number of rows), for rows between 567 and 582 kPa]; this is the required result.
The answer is -3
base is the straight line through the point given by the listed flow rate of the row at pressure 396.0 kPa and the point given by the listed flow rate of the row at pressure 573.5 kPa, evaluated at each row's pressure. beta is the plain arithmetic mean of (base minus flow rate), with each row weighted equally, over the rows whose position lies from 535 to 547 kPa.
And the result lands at 32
